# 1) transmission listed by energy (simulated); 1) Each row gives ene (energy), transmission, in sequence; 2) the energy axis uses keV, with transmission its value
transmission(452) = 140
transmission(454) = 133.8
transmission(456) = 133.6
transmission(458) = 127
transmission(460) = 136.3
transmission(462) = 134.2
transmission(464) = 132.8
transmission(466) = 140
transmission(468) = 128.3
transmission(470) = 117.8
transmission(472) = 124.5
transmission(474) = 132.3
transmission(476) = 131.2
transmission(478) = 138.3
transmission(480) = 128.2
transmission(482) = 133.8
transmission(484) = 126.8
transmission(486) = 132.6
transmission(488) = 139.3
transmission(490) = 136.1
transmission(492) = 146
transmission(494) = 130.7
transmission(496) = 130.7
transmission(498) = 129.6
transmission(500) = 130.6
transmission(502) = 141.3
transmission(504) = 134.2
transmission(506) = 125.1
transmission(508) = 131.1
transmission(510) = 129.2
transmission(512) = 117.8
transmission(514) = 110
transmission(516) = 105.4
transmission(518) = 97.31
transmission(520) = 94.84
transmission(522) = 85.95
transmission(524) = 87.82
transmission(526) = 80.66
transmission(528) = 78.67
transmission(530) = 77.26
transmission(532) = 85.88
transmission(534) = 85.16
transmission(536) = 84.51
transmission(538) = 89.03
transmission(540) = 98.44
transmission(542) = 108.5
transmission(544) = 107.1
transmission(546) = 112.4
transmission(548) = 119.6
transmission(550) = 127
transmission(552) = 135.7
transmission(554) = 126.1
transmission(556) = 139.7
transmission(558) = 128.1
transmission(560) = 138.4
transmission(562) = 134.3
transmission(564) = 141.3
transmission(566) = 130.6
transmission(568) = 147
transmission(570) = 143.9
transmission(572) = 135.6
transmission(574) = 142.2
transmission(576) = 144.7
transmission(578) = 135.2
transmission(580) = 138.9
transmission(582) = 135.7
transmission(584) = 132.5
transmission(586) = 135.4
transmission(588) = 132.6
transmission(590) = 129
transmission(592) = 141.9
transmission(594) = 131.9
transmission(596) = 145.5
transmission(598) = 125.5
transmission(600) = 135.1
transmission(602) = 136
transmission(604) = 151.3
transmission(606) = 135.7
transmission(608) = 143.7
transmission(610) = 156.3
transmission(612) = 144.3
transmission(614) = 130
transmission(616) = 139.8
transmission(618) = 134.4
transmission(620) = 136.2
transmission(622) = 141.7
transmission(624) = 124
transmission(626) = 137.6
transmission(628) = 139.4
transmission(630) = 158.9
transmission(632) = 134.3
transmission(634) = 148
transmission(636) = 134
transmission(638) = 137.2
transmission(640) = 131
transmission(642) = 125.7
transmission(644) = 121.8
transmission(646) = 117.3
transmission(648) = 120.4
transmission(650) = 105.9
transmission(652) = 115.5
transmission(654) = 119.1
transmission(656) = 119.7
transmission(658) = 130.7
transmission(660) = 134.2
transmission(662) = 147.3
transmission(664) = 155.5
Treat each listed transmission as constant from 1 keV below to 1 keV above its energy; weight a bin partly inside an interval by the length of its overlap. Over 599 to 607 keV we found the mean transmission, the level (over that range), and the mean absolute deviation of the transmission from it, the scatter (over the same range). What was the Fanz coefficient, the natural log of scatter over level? -3.17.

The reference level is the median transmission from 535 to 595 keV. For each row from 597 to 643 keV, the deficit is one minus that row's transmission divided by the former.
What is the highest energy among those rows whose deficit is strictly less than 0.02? 640 keV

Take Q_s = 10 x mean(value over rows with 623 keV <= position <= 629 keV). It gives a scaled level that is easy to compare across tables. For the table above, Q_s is 1337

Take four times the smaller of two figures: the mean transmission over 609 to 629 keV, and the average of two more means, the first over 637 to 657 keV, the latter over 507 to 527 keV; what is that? 451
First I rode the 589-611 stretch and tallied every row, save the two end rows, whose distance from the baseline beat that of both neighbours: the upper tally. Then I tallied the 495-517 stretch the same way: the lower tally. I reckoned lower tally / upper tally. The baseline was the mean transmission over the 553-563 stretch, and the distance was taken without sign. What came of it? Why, 1.00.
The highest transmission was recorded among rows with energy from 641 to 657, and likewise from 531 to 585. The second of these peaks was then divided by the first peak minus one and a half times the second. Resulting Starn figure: -1.6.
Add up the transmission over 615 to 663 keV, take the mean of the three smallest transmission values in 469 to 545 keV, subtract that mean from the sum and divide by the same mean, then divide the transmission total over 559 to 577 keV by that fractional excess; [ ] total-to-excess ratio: 32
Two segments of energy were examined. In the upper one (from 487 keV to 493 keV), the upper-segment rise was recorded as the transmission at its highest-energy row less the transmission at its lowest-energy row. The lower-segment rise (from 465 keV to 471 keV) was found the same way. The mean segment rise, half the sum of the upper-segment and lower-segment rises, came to -8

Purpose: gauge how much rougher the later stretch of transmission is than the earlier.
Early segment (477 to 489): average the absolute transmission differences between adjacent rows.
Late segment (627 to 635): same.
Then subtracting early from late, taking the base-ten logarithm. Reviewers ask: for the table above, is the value 1.09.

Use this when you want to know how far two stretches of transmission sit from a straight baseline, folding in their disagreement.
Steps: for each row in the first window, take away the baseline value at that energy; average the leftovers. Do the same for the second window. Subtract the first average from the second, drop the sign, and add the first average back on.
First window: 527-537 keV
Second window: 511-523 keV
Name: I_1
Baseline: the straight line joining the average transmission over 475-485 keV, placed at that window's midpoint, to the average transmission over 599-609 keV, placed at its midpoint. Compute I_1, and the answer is -32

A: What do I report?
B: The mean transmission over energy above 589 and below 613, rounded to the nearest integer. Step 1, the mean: 140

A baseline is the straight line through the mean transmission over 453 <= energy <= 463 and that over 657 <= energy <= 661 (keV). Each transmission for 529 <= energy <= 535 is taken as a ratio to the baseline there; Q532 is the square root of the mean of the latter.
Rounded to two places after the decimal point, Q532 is 0.79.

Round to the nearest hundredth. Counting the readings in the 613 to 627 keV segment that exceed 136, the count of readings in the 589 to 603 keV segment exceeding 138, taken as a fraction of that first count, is 0.50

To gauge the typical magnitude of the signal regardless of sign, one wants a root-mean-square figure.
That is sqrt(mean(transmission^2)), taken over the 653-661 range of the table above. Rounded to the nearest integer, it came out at 126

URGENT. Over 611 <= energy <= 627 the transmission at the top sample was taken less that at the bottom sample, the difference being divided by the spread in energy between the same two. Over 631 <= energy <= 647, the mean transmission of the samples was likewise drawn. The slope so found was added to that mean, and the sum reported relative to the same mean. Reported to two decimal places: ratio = 1.00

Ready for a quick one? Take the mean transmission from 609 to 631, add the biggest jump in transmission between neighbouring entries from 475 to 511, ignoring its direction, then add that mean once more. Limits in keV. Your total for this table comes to 296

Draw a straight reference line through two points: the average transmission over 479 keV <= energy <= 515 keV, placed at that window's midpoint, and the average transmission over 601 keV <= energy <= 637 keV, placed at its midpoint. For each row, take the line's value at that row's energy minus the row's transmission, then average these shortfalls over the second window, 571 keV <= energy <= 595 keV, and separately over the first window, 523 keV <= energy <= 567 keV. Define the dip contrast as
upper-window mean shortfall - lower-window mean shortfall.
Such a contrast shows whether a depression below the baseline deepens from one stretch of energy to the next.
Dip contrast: -23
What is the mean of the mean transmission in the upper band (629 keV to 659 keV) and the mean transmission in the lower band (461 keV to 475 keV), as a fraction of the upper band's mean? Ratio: 1.01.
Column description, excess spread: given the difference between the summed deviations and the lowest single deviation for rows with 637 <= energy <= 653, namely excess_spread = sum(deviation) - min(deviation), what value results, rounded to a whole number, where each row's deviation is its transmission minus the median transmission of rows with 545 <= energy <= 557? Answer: -17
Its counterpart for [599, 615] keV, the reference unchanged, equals 117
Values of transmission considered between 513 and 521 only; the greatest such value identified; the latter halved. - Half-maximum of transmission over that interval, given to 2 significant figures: 55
